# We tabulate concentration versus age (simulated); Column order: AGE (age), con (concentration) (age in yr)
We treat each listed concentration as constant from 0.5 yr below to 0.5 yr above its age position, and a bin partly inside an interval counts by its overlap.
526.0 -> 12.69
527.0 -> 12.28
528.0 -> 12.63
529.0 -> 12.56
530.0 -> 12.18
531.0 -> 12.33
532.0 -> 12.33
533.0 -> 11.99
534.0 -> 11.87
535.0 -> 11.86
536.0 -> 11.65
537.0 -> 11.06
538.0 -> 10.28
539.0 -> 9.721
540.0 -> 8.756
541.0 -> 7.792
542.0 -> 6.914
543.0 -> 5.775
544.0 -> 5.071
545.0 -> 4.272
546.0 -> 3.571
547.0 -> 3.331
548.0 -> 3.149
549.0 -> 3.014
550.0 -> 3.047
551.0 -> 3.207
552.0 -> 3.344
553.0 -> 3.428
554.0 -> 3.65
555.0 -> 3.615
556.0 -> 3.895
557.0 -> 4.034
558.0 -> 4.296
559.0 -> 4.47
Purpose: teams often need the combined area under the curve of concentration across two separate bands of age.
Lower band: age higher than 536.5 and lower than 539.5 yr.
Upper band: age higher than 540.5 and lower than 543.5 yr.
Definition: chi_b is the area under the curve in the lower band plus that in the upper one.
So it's 52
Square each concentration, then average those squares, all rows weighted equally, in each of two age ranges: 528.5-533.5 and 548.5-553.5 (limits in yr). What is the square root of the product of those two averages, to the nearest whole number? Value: 39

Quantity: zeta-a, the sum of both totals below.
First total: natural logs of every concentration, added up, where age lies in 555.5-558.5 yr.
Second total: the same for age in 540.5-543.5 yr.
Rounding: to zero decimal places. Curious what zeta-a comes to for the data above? 10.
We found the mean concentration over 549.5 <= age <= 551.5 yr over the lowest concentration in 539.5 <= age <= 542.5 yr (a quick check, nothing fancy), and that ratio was 0.5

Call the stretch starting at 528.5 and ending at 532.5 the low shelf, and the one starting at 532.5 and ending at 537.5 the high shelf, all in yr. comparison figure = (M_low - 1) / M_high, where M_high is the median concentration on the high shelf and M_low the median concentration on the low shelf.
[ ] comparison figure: 1.0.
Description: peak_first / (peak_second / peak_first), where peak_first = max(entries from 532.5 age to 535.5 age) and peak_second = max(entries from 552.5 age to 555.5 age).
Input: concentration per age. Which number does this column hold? 39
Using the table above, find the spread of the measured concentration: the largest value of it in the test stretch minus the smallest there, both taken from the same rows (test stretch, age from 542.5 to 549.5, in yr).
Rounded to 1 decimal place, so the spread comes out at 2.8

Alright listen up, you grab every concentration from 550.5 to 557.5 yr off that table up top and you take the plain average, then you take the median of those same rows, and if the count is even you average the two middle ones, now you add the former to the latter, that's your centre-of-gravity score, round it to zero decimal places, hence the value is 7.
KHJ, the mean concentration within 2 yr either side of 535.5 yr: 11.6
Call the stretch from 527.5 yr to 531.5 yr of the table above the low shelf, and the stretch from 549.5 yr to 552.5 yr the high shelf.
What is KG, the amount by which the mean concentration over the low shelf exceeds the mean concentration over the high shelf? 9.2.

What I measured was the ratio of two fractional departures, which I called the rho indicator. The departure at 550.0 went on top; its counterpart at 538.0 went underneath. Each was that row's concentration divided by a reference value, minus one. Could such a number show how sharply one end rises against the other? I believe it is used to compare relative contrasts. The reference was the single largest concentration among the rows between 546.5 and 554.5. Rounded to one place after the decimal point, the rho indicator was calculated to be -0.1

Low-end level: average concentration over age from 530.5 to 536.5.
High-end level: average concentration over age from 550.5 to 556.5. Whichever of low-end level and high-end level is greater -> 12.0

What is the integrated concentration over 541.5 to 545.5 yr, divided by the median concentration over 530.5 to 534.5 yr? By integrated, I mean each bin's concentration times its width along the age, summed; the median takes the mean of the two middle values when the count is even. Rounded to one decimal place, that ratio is 1.8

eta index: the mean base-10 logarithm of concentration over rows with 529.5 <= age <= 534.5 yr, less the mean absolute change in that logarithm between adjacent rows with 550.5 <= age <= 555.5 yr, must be 1.07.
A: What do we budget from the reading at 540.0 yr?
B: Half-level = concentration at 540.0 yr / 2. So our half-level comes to 4.4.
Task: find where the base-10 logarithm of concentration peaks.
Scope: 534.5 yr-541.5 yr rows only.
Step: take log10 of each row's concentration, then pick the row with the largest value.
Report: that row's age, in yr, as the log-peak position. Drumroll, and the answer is 535.0 yr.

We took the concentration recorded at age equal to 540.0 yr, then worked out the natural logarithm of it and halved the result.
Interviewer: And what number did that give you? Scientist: 1.1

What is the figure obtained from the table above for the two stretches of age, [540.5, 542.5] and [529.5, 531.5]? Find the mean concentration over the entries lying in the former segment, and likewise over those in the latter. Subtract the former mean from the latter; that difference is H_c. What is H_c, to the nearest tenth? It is 4.9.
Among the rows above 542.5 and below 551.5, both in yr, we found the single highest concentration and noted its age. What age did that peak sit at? 543.0 yr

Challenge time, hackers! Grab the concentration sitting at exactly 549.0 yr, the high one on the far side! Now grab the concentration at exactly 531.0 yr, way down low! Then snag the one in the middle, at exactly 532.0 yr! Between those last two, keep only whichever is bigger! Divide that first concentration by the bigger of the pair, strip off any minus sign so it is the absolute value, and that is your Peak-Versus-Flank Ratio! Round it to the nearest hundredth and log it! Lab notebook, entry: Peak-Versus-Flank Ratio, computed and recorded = 0.24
